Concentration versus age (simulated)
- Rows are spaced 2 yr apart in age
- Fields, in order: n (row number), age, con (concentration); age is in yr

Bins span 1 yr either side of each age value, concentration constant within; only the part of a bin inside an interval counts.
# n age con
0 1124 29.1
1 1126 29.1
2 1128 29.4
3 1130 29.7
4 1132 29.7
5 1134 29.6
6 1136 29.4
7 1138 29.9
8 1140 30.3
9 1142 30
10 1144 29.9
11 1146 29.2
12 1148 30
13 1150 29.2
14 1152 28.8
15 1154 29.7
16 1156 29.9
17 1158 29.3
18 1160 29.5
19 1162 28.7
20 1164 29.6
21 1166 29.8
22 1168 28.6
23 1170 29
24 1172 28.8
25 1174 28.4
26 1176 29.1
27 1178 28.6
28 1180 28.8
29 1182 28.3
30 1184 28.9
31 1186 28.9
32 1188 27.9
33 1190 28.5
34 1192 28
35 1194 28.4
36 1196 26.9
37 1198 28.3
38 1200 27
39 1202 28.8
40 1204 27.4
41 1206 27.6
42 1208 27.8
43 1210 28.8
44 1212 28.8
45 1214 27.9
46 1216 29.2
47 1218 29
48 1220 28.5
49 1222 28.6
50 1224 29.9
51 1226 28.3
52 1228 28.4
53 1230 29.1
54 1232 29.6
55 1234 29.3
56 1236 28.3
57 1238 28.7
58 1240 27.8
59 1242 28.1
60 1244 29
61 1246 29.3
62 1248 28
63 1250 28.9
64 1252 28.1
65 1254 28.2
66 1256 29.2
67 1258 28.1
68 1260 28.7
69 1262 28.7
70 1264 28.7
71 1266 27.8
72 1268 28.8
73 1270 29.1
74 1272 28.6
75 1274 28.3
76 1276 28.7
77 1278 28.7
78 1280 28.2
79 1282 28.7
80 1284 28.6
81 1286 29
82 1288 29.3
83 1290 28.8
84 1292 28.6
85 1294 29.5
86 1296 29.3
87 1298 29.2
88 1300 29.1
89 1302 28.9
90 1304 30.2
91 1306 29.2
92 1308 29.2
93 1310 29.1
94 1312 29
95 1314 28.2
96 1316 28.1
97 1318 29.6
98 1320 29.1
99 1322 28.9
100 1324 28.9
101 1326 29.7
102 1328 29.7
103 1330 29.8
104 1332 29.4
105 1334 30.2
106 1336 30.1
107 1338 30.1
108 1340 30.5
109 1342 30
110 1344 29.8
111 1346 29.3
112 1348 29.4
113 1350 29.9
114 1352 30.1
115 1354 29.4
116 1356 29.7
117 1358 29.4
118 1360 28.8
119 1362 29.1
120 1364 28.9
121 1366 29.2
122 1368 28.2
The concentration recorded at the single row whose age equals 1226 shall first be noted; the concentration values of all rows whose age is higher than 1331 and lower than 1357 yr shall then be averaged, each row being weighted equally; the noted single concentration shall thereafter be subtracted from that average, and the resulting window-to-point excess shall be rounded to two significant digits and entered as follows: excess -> 1.5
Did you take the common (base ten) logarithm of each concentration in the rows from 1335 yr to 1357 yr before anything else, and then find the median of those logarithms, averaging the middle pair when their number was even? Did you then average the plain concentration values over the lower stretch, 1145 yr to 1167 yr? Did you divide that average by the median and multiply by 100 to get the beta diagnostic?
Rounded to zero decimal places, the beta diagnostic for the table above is 1994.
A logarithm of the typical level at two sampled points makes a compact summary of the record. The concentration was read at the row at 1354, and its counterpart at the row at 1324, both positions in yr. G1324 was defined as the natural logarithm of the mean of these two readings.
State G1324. 3.37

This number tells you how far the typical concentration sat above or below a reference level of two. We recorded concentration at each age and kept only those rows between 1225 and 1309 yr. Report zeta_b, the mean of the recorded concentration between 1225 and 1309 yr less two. 26.8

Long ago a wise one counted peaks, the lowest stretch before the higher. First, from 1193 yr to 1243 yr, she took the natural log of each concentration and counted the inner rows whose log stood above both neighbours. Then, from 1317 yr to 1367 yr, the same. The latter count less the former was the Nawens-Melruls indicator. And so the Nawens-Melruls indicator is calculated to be 0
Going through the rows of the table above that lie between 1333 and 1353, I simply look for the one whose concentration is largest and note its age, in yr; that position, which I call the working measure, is 1340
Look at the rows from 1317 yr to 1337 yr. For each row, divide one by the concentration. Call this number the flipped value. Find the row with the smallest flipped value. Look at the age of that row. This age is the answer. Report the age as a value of 1334 yr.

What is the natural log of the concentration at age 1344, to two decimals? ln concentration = 3.39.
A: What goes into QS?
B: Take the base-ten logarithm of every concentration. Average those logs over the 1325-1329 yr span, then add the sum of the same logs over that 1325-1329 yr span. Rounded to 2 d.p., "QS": 4.42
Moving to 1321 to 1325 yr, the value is 4.38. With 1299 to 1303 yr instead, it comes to 4.39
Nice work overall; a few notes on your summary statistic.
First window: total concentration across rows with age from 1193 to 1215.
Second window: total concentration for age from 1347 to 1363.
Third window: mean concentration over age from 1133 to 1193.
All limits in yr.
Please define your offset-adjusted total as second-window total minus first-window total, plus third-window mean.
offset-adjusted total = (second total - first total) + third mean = -43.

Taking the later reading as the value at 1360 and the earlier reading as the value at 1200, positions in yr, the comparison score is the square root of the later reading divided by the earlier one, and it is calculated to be 1.03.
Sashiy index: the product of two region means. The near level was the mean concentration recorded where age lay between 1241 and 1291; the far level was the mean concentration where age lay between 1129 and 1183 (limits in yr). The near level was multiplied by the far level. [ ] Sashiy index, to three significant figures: 839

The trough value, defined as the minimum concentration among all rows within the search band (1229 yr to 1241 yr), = 27.8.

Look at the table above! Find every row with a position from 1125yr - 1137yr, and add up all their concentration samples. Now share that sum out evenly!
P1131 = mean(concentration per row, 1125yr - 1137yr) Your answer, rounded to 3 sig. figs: 29.5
